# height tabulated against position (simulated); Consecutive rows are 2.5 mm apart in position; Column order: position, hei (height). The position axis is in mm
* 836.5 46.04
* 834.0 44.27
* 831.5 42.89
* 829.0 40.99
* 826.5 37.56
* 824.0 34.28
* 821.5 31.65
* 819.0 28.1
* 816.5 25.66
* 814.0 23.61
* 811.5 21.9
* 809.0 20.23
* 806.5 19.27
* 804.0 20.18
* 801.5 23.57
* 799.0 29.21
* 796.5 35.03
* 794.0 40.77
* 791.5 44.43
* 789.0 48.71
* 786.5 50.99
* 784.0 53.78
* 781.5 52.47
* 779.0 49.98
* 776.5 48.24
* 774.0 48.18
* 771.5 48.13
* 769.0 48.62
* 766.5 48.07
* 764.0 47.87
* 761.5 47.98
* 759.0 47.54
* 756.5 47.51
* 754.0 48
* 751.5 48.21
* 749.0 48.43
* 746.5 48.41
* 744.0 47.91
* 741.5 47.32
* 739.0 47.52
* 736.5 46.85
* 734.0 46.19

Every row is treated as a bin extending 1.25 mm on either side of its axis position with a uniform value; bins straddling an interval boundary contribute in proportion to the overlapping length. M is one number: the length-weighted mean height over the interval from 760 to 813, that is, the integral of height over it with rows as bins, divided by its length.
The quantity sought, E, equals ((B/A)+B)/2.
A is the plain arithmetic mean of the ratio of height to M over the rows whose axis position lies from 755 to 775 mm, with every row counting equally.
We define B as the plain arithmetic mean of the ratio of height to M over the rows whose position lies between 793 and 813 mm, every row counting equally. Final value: 0.60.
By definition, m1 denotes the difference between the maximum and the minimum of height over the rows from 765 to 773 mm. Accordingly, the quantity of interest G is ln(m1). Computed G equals -0.6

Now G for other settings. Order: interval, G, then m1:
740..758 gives 0.1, 1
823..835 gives 2.3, 10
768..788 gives 1.7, 6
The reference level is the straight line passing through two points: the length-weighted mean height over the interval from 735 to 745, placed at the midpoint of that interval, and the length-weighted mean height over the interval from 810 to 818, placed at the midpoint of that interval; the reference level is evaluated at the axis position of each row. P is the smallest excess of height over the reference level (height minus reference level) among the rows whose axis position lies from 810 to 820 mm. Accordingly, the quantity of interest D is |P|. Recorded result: 3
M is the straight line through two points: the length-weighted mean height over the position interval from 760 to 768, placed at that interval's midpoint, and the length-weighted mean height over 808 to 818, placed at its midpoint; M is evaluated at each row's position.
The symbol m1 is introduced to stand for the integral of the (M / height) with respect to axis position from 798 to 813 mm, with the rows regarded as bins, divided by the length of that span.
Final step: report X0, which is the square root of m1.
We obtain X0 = 1.10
